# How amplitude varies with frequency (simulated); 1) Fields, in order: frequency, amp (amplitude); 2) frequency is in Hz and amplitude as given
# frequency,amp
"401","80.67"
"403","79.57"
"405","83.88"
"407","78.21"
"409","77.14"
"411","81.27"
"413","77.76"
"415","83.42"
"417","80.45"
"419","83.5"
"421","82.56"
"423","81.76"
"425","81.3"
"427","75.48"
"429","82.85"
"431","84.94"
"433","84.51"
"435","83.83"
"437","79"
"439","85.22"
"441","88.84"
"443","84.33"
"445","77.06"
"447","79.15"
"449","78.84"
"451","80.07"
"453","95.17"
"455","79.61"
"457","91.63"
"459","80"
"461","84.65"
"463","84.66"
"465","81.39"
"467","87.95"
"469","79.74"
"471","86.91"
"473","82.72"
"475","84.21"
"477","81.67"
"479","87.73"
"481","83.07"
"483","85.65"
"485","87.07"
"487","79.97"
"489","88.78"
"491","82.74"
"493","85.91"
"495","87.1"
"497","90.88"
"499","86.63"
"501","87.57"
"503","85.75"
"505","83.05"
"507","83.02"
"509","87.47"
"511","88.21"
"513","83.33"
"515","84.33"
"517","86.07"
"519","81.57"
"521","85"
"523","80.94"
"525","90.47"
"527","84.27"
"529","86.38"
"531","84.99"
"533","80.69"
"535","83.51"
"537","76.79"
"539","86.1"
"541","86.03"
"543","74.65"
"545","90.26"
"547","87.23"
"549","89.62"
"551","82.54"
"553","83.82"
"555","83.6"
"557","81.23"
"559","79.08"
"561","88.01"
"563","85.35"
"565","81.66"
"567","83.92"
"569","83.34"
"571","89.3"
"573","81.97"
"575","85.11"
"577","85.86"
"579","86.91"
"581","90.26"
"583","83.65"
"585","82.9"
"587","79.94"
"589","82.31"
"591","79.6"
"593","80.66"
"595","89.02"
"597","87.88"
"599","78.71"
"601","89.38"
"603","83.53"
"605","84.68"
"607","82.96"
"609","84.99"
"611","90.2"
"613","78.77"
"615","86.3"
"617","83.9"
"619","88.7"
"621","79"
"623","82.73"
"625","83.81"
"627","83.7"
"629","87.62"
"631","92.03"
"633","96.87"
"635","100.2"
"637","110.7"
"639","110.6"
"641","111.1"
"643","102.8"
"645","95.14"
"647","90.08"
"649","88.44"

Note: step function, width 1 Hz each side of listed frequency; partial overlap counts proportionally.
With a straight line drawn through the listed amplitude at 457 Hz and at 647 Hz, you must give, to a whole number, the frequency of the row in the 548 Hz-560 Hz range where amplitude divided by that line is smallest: 559 Hz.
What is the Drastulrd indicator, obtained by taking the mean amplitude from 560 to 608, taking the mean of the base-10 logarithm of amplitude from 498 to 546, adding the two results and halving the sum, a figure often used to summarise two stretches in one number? 43.2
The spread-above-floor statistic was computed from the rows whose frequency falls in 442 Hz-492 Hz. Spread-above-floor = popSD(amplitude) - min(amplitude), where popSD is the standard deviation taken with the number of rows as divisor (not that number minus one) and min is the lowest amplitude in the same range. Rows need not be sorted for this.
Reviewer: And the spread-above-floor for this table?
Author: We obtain -73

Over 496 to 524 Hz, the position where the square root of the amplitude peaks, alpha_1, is 497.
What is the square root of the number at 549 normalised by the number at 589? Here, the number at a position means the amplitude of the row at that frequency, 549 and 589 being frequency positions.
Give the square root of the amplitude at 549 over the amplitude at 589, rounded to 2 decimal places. 1.04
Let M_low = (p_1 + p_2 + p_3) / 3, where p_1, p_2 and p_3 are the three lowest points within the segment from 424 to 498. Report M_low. 77.1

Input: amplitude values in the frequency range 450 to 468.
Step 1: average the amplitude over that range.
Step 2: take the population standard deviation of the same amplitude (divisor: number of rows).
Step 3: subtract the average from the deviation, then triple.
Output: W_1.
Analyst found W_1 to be -239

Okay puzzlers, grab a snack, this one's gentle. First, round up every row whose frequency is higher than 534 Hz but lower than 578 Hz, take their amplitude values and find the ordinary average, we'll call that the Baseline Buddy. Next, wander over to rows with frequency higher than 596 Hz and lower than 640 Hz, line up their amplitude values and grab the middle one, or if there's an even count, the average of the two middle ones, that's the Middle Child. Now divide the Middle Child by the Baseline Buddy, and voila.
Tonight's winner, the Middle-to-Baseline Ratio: 1.019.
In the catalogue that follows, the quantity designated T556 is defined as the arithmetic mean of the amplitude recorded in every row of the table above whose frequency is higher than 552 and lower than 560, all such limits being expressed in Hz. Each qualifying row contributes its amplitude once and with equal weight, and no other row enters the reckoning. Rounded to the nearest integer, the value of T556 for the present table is 82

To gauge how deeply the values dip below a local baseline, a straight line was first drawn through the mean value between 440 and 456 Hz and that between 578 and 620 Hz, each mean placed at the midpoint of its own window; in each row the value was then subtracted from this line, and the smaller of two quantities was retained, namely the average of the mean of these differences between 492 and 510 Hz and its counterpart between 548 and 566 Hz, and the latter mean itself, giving -1.4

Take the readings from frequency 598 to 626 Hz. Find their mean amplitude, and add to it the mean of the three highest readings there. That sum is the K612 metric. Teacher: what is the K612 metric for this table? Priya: 174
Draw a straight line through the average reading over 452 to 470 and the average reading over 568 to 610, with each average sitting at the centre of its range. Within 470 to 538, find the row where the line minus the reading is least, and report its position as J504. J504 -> 497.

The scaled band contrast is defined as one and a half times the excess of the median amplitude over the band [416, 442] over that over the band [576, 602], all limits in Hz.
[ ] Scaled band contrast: -1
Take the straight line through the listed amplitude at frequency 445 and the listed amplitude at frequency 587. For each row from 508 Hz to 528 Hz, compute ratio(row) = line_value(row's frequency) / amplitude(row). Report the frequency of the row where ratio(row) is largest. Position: 523 Hz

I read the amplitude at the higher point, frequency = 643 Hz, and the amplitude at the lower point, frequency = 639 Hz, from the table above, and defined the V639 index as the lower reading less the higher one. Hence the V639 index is 8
